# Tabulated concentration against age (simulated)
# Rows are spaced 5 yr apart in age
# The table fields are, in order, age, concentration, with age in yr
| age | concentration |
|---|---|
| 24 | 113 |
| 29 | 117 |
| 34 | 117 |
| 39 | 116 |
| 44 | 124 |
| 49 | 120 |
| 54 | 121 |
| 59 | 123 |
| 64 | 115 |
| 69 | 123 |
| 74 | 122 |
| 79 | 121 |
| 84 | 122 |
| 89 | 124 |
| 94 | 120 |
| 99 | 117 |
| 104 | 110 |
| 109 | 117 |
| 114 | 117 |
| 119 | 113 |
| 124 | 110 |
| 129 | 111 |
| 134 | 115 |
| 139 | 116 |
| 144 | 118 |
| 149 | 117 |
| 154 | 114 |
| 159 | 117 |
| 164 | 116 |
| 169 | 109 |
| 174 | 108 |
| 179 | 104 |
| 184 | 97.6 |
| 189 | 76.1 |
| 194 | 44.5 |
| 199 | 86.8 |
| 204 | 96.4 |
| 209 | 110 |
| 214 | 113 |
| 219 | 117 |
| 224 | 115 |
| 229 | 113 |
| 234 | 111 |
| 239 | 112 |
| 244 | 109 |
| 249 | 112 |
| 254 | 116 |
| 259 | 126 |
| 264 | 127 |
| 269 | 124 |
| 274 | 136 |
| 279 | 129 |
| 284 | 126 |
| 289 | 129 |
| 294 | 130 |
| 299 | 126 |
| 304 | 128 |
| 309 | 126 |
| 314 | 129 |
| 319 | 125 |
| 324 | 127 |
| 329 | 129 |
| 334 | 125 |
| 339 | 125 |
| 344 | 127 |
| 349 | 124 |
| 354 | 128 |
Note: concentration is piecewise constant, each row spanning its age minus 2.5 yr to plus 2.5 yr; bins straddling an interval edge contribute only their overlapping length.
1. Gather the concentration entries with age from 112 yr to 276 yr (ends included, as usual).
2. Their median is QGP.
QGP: 113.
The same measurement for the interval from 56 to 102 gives 122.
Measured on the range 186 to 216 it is 92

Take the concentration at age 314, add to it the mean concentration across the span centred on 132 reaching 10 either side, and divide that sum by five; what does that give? 48.4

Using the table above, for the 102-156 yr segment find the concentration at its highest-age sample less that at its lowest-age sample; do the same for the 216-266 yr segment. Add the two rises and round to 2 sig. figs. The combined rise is 14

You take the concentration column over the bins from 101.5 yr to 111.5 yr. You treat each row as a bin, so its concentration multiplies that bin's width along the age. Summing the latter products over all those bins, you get 1135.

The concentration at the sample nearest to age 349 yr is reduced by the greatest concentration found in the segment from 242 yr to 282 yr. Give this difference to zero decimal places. -12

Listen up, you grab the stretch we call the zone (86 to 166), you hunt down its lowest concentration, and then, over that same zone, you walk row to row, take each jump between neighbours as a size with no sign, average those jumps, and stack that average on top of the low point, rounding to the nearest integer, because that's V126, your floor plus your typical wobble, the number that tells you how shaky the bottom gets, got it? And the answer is 113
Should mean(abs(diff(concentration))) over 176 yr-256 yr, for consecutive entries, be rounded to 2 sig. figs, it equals 9.9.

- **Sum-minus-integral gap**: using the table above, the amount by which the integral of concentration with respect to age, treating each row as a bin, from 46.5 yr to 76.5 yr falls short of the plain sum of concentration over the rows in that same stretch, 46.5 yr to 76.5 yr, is -2896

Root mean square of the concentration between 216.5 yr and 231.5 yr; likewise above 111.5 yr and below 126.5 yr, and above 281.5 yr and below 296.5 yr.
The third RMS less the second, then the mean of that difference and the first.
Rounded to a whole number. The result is 65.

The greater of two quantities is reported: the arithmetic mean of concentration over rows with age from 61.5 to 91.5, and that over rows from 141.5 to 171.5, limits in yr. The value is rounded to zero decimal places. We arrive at 121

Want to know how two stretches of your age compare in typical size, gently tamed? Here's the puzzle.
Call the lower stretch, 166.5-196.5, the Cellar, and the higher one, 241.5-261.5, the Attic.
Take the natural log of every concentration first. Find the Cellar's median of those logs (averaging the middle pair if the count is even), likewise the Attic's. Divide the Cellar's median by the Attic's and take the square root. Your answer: 0.99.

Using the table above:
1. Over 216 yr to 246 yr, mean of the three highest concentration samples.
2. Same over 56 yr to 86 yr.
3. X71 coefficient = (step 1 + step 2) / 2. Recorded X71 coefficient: 119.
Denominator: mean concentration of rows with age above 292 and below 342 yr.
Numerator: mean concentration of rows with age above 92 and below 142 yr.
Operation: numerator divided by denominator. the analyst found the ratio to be 0.90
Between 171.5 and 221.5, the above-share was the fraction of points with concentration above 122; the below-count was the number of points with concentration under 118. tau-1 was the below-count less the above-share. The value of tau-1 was 10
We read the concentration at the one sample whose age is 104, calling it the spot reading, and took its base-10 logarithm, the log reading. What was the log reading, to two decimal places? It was 2.04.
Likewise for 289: 2.11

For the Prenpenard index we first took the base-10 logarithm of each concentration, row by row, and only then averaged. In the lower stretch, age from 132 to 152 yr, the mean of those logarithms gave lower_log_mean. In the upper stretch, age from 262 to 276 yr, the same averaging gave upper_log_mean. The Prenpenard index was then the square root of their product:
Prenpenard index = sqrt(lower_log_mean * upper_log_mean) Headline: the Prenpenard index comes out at 2.09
